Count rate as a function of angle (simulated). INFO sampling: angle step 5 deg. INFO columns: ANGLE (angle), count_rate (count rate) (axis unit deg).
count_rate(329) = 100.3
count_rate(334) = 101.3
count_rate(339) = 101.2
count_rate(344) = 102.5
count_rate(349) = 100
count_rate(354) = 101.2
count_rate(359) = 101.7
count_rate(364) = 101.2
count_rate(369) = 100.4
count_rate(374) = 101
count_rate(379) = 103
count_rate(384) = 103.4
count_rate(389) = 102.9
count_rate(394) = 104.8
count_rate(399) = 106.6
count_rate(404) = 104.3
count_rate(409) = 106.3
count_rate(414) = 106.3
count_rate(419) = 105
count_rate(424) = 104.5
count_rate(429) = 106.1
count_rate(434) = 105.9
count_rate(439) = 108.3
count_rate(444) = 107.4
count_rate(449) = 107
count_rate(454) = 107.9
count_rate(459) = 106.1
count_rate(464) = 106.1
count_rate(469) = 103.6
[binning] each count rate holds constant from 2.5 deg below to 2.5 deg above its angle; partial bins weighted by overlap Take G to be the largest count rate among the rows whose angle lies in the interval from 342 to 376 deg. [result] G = 102.5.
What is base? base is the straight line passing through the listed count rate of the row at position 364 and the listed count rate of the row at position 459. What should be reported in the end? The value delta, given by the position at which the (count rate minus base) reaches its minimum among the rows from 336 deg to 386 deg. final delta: 369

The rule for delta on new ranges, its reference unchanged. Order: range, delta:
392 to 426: 424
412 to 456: 424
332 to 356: 349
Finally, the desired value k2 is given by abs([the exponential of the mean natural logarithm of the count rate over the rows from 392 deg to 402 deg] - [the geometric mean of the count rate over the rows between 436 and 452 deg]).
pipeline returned 1.9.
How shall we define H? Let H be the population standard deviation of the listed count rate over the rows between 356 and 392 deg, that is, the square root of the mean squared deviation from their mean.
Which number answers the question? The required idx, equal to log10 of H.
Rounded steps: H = 1.07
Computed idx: 0.03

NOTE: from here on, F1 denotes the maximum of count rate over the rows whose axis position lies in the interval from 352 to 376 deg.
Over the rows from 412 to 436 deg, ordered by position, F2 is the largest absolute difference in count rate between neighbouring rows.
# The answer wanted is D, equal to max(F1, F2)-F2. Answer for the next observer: 100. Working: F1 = 101.7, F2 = 1.6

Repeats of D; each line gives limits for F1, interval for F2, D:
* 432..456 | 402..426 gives 106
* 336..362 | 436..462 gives 101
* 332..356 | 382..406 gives 100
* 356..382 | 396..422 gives 101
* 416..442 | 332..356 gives 106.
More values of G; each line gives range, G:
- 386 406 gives 106.6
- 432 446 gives 108.3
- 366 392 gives 103.4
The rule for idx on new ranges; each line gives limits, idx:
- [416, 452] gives 0.09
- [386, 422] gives 0.09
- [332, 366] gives -0.16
